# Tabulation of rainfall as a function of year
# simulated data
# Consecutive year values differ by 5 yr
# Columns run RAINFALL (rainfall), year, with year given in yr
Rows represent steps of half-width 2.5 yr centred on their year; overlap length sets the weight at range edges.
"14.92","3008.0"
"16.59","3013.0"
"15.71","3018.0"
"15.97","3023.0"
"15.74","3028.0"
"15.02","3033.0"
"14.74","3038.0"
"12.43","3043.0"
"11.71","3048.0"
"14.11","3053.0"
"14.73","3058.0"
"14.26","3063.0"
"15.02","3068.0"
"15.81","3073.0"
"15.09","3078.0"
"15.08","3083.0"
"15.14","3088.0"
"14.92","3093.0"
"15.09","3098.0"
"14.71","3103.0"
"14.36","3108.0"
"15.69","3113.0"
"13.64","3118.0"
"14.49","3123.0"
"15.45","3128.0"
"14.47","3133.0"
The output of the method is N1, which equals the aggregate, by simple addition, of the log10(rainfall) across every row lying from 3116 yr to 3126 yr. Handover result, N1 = 2.3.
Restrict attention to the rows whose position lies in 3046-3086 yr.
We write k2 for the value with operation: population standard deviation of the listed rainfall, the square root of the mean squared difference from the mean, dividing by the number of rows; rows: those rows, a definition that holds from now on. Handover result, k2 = 1.2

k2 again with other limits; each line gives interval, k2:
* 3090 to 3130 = 0.6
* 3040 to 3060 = 1.2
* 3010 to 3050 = 1.6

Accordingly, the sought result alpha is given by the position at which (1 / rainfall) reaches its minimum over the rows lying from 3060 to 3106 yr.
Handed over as 3073.0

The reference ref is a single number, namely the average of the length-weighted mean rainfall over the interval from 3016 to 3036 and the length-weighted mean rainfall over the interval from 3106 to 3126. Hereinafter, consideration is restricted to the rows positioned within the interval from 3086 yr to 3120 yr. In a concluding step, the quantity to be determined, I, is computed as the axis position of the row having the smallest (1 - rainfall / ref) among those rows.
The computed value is 3113.0 yr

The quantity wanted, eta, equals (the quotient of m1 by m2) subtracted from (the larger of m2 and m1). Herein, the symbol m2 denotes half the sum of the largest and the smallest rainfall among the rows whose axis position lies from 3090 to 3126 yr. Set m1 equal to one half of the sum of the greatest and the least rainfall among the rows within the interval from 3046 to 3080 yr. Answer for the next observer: 13.7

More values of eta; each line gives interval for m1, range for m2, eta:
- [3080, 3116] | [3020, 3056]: 13.9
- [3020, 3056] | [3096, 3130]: 13.7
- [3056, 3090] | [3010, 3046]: 14.0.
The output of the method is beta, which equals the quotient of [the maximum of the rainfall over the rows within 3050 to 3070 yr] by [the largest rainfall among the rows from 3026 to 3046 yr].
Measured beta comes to 0.95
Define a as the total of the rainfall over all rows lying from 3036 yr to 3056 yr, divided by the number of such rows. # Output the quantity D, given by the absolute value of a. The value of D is 13.2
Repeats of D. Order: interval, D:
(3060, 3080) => 15.0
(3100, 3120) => 14.6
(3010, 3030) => 16.0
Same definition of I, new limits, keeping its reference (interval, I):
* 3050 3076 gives 3073.0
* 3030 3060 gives 3033.0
